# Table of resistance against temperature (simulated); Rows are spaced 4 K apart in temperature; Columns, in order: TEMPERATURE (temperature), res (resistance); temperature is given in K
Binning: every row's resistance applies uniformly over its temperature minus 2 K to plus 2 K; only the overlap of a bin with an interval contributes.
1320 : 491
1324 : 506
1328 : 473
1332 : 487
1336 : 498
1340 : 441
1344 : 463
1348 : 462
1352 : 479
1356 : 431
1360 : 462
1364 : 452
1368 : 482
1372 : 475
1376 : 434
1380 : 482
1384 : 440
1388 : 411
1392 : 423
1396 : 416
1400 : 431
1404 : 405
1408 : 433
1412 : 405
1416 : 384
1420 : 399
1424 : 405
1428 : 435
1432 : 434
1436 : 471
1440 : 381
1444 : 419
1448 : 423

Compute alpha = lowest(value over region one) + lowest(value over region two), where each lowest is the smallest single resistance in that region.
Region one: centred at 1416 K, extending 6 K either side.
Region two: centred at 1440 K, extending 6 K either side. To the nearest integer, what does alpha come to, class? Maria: 765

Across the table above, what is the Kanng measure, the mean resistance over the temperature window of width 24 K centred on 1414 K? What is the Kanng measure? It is 405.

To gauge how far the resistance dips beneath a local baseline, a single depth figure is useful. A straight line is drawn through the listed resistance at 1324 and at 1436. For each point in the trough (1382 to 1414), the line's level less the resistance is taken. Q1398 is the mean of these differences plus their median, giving 127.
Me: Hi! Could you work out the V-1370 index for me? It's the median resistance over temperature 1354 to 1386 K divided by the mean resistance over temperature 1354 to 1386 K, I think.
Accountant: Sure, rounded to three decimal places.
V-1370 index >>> 0.999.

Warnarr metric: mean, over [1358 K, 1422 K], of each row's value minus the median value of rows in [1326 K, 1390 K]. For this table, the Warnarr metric -29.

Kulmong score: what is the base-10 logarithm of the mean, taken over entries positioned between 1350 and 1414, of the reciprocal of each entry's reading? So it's -2.643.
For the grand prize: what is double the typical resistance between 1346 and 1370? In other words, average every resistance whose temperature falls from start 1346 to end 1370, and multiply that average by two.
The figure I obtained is 923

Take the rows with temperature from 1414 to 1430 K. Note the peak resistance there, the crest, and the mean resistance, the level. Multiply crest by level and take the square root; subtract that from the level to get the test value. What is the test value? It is -14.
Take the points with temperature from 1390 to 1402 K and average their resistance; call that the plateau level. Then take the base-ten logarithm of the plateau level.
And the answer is 2.63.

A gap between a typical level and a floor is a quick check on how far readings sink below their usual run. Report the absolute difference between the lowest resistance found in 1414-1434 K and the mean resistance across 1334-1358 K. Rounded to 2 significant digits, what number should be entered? 78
